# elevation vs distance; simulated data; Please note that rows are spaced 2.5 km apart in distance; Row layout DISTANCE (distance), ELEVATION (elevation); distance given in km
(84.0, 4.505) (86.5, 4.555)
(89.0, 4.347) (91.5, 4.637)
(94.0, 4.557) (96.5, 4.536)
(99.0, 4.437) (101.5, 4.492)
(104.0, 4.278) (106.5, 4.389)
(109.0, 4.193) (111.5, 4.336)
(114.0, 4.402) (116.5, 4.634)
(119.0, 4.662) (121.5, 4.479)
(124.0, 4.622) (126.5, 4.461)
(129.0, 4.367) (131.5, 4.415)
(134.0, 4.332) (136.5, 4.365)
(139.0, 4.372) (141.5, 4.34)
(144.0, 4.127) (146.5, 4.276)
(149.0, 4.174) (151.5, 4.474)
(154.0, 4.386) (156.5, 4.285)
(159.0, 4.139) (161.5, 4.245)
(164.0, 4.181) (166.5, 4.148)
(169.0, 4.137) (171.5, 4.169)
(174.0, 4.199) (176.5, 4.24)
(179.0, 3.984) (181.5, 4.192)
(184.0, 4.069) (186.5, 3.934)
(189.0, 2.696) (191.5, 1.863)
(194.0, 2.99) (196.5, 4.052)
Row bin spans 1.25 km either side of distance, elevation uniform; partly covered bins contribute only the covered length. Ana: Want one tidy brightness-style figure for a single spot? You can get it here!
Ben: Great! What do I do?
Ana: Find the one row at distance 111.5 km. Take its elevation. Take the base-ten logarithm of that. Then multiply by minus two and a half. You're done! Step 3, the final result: -1.59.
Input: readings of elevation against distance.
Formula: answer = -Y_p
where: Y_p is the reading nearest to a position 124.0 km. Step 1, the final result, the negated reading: -4.62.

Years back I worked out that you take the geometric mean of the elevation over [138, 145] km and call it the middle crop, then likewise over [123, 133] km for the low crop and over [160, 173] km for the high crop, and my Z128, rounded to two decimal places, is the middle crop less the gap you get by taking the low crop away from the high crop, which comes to 4.57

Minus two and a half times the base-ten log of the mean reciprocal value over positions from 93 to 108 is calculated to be 1.62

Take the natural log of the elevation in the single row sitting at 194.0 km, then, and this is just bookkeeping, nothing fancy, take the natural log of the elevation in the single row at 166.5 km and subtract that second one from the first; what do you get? -0.33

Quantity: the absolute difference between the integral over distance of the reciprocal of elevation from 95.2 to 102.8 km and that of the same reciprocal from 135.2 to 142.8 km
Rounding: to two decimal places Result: 0.05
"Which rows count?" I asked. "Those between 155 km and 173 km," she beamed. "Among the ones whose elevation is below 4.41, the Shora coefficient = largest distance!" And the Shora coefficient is 171.5 km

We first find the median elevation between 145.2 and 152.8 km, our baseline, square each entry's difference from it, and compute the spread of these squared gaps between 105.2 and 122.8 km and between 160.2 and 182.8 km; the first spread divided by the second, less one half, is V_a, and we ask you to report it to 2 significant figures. 1.8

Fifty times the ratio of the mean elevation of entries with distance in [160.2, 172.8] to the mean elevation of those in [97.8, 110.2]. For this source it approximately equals 47.91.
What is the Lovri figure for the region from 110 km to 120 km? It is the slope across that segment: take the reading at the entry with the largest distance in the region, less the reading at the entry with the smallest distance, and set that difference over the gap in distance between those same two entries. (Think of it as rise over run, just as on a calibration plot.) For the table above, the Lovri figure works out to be 0.043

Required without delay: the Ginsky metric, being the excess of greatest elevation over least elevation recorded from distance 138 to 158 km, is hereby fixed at 0.3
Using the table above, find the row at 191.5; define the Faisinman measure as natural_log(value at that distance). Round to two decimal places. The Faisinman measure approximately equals 0.62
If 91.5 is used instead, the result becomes 1.53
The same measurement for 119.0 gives 1.54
